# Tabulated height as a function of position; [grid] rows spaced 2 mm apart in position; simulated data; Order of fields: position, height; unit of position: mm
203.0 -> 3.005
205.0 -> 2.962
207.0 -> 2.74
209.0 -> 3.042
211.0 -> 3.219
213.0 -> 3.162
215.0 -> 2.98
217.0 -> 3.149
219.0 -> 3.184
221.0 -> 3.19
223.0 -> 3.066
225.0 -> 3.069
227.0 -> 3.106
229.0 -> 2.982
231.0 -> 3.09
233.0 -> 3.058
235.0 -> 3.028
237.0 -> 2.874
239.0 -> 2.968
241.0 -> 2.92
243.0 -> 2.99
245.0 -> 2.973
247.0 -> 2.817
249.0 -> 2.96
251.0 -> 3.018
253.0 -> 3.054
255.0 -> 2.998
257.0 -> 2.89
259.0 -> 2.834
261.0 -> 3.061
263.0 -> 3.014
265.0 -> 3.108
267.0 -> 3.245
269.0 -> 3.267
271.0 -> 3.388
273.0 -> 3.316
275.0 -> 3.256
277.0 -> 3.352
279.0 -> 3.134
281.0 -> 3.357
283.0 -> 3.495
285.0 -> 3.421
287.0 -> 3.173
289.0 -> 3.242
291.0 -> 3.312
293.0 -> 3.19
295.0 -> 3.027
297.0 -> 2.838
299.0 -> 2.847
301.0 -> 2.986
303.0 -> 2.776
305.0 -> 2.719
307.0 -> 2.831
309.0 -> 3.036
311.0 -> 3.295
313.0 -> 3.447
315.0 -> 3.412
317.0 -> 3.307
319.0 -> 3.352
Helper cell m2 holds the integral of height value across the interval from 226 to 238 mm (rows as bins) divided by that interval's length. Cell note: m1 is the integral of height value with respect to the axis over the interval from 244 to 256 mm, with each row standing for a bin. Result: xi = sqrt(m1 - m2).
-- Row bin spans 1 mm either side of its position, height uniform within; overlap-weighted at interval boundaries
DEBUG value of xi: 5.71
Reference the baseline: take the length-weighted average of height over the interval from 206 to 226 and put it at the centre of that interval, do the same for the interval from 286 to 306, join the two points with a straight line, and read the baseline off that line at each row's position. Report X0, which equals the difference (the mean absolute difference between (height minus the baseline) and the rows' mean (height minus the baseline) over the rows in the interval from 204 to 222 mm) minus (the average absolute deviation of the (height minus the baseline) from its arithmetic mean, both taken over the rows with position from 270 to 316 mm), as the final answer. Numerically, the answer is -0.07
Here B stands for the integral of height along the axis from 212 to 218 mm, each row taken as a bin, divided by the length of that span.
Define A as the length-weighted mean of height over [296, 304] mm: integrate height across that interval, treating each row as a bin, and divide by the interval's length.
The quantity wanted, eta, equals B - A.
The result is 0.24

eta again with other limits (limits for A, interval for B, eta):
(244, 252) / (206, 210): -0.05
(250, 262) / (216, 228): 0.15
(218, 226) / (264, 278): 0.15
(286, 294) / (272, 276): 0.06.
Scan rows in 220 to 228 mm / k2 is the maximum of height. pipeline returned 3.19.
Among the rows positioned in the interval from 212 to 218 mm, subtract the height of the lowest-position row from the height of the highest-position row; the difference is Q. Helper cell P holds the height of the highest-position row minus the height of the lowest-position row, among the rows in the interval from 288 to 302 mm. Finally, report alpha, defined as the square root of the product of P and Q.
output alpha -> 0.06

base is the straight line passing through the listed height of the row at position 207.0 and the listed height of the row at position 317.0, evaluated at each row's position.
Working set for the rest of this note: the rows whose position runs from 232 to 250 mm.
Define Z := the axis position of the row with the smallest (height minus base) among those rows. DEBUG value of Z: 247.0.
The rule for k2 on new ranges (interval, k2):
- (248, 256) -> 3.054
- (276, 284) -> 3.495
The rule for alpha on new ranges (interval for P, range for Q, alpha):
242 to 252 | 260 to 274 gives 0.08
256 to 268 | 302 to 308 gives 0.14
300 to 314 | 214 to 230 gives 0.03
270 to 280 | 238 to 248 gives 0.20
